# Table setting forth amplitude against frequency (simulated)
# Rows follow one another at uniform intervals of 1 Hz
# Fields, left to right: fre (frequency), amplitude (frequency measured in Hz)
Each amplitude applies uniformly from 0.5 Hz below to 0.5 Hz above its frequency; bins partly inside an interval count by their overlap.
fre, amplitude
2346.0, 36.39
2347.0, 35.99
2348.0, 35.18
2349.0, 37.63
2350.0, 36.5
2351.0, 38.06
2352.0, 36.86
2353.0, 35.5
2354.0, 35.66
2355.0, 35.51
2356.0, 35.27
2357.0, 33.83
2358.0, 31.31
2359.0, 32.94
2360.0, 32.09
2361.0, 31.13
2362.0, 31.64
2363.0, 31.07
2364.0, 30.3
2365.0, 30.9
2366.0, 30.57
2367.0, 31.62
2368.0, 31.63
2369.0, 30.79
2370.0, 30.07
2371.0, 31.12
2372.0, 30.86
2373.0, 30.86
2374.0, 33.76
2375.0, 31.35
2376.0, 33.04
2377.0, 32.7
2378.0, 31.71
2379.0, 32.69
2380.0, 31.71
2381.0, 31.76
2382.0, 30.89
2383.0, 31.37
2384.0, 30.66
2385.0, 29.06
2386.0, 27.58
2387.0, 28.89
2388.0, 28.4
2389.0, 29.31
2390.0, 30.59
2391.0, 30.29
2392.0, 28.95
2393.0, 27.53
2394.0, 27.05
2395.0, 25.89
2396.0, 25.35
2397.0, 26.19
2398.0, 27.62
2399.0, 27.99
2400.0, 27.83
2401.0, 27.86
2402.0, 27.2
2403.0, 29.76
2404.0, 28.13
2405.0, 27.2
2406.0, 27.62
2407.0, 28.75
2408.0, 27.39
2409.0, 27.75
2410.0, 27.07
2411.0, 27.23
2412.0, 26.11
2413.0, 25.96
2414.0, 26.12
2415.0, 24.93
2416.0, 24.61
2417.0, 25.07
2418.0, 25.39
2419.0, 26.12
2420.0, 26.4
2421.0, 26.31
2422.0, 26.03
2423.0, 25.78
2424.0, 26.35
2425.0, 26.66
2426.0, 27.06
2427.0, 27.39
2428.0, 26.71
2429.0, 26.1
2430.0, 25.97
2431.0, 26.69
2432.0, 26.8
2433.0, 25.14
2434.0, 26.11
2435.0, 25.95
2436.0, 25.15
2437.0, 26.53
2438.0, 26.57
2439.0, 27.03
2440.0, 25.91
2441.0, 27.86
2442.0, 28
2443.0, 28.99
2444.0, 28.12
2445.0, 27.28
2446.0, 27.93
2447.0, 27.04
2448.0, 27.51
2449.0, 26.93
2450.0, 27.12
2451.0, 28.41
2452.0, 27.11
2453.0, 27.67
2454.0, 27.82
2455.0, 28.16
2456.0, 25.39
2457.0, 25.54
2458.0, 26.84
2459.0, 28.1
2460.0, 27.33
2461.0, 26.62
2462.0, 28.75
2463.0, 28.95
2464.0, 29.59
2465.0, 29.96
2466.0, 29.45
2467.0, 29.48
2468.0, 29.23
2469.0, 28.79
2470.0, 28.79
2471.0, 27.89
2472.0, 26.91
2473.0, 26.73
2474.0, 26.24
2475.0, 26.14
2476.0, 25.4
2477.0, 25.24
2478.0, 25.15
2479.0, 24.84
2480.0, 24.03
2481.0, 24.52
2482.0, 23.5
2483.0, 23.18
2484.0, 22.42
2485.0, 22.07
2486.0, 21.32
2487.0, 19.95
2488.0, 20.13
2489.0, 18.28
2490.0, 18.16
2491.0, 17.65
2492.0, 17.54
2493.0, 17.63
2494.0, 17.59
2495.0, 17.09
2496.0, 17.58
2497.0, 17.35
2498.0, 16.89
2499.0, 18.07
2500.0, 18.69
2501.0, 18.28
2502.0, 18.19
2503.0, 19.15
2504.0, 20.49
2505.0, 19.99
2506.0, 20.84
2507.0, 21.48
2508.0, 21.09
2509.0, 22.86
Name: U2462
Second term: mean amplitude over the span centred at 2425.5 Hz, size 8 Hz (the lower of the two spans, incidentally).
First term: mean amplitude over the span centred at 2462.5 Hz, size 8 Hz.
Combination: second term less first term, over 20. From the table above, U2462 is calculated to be -0.10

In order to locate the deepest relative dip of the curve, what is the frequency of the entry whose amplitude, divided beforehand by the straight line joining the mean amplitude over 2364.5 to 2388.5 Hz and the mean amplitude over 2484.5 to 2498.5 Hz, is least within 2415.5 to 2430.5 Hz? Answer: 2416.0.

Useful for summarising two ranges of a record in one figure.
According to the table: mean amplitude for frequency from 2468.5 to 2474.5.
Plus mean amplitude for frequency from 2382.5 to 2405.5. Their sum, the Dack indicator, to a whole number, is 56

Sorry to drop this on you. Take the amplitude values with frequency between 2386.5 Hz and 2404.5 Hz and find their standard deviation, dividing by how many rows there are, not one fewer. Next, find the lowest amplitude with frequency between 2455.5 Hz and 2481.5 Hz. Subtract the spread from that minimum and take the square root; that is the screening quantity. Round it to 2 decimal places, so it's 4.76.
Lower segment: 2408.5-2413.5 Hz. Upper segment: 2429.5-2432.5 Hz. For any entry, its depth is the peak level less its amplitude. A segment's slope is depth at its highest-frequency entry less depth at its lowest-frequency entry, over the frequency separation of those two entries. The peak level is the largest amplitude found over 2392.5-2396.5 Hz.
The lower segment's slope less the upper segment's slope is 0.9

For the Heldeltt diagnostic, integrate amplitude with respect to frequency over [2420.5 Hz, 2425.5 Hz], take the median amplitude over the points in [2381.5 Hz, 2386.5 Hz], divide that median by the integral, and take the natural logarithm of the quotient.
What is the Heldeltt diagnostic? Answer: -1.45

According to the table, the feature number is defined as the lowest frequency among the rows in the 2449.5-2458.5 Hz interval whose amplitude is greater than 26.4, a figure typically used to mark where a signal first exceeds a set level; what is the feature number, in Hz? 2450.0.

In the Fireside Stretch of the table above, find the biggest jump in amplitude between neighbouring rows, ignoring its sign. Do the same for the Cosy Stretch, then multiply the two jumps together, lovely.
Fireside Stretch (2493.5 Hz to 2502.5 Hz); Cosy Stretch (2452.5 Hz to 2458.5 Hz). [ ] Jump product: 3.27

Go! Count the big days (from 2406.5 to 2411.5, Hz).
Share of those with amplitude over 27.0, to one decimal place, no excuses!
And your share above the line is 1.0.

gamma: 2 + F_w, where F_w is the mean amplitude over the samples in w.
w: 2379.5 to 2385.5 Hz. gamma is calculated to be 32.9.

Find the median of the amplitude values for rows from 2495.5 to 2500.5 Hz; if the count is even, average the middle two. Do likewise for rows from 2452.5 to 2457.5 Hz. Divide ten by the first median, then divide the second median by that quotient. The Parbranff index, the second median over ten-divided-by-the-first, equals 49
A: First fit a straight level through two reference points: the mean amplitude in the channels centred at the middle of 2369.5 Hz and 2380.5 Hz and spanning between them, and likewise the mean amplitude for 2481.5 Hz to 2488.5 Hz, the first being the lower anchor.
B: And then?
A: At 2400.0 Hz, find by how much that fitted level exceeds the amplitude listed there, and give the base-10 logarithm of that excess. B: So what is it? 0.23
